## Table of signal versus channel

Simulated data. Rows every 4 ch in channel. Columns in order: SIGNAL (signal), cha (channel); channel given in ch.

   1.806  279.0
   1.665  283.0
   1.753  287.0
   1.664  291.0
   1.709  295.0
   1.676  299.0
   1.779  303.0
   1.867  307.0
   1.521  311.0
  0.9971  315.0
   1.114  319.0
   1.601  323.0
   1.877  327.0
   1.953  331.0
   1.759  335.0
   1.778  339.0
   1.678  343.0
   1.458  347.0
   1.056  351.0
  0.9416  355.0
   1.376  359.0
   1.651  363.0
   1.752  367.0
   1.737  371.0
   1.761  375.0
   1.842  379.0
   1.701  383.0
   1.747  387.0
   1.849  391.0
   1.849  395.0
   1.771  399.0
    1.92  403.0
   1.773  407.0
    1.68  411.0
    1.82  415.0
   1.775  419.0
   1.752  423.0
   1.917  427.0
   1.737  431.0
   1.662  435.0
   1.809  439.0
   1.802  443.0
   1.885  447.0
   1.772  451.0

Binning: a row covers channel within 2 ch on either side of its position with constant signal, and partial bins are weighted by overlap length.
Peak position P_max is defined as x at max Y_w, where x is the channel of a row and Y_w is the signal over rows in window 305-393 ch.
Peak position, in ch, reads 331.0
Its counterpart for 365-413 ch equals 403.0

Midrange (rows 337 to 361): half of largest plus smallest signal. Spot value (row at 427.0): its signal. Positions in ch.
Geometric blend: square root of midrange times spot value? 1.61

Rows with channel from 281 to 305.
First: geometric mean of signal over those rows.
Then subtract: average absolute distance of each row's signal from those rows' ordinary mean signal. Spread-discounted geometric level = 1.67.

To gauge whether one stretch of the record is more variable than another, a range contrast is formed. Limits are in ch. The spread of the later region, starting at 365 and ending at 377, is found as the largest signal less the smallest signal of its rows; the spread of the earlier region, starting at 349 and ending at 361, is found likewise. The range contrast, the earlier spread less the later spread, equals 0.41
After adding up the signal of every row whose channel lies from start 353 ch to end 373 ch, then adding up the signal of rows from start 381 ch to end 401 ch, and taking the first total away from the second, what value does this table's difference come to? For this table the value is 1.5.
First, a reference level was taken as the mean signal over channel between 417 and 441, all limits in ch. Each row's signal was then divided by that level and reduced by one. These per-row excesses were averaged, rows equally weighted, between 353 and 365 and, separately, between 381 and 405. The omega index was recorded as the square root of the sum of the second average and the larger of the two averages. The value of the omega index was 0.186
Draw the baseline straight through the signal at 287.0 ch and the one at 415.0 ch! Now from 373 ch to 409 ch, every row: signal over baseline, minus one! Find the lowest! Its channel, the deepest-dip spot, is 383.0 ch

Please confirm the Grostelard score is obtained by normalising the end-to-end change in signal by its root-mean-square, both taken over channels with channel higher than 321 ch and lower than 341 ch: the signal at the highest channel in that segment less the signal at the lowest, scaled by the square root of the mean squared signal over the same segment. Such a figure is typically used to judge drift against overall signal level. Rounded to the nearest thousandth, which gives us 0.098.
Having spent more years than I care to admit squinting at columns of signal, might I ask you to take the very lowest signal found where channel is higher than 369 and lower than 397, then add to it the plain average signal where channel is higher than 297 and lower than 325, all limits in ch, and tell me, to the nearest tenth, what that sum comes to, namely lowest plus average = 3.2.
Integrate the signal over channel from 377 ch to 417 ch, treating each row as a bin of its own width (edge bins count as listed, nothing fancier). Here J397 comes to 72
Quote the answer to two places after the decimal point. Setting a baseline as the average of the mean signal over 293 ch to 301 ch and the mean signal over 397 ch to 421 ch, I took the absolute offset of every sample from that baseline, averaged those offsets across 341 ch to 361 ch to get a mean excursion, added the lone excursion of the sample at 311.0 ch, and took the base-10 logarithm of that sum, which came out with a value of -0.18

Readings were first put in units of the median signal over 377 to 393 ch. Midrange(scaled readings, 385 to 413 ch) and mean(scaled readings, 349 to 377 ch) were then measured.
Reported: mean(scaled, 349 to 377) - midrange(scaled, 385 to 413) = -0.19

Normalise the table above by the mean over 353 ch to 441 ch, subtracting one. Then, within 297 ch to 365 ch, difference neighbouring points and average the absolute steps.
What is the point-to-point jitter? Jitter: 0.14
